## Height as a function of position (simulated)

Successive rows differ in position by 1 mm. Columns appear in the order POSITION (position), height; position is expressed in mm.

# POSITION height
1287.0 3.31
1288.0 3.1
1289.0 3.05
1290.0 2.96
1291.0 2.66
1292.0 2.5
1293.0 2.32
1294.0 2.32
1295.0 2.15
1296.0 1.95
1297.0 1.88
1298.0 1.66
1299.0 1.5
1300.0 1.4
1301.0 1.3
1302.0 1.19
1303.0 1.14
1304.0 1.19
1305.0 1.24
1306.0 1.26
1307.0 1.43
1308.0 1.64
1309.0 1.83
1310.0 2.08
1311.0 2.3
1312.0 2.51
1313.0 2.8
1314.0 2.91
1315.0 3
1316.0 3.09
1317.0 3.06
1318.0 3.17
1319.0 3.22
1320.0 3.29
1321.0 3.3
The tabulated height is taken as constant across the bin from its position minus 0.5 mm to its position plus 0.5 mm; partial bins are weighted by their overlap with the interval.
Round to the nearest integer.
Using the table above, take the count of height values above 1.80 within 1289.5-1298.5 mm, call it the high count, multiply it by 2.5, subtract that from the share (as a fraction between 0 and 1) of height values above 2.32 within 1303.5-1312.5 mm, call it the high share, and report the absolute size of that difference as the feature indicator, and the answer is 20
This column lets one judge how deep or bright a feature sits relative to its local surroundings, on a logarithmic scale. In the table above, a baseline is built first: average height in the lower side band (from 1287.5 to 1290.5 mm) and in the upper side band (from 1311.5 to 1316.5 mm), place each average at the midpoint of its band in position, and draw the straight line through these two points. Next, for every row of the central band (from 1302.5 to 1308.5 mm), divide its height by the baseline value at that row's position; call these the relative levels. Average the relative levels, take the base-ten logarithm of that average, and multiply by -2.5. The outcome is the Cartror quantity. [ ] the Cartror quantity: 0.9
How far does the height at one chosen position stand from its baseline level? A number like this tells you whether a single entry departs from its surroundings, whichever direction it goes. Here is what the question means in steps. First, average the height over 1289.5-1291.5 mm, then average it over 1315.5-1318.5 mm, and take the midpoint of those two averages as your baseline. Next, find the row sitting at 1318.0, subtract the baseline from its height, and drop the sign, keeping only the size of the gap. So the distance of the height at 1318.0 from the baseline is 0.21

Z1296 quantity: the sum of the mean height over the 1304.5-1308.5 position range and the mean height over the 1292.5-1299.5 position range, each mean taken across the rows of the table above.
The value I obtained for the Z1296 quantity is 3.4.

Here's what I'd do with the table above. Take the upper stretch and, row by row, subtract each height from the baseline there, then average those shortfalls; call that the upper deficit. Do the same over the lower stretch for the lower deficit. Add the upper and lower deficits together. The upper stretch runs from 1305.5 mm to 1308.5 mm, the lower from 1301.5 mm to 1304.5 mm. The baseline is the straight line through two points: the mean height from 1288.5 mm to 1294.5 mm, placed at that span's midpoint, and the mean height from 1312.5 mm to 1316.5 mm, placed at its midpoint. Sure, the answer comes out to 3.0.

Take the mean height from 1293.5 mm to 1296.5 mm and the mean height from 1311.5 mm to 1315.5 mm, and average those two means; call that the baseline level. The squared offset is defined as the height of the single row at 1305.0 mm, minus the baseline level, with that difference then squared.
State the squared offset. 1.5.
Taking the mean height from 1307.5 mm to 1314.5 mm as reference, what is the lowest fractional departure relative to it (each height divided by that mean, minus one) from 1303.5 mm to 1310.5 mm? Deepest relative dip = -0.48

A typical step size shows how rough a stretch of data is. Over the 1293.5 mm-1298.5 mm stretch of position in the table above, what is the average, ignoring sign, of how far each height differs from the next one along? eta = 0.165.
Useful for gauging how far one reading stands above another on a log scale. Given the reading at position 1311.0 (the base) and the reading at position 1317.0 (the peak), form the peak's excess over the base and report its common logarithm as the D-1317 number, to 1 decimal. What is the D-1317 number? -0.1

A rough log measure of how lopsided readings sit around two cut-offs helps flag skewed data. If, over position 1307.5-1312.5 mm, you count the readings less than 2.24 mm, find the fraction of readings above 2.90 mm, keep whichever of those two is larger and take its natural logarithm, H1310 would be 1.1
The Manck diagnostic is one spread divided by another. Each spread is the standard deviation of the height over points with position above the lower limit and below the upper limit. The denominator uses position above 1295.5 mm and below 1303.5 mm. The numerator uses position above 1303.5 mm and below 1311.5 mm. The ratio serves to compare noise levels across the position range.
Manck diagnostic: 1.37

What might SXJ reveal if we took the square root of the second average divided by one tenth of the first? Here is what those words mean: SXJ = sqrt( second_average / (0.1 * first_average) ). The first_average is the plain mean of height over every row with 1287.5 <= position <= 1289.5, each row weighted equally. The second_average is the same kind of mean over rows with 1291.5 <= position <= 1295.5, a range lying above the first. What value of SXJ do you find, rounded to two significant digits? 2.7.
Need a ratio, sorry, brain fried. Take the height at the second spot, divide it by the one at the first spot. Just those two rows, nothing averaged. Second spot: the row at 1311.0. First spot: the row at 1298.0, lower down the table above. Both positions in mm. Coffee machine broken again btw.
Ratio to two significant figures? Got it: 1.4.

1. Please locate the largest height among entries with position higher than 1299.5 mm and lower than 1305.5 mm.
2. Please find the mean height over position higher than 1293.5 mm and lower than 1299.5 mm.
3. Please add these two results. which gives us 3.3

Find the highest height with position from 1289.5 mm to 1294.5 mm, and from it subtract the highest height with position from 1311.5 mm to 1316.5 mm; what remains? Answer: -0.1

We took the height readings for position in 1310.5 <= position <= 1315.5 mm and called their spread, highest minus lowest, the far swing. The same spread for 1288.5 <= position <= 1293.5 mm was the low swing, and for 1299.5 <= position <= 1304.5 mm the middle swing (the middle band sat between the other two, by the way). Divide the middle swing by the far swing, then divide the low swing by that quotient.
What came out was 2.0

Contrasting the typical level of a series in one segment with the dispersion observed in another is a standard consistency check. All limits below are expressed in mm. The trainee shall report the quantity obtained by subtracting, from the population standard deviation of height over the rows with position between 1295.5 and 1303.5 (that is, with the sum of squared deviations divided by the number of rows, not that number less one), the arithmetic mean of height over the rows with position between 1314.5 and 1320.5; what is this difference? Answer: -2.9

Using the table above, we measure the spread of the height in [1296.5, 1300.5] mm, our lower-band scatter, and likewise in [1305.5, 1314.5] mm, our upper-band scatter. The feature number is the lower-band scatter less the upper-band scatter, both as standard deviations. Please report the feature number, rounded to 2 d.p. -0.38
